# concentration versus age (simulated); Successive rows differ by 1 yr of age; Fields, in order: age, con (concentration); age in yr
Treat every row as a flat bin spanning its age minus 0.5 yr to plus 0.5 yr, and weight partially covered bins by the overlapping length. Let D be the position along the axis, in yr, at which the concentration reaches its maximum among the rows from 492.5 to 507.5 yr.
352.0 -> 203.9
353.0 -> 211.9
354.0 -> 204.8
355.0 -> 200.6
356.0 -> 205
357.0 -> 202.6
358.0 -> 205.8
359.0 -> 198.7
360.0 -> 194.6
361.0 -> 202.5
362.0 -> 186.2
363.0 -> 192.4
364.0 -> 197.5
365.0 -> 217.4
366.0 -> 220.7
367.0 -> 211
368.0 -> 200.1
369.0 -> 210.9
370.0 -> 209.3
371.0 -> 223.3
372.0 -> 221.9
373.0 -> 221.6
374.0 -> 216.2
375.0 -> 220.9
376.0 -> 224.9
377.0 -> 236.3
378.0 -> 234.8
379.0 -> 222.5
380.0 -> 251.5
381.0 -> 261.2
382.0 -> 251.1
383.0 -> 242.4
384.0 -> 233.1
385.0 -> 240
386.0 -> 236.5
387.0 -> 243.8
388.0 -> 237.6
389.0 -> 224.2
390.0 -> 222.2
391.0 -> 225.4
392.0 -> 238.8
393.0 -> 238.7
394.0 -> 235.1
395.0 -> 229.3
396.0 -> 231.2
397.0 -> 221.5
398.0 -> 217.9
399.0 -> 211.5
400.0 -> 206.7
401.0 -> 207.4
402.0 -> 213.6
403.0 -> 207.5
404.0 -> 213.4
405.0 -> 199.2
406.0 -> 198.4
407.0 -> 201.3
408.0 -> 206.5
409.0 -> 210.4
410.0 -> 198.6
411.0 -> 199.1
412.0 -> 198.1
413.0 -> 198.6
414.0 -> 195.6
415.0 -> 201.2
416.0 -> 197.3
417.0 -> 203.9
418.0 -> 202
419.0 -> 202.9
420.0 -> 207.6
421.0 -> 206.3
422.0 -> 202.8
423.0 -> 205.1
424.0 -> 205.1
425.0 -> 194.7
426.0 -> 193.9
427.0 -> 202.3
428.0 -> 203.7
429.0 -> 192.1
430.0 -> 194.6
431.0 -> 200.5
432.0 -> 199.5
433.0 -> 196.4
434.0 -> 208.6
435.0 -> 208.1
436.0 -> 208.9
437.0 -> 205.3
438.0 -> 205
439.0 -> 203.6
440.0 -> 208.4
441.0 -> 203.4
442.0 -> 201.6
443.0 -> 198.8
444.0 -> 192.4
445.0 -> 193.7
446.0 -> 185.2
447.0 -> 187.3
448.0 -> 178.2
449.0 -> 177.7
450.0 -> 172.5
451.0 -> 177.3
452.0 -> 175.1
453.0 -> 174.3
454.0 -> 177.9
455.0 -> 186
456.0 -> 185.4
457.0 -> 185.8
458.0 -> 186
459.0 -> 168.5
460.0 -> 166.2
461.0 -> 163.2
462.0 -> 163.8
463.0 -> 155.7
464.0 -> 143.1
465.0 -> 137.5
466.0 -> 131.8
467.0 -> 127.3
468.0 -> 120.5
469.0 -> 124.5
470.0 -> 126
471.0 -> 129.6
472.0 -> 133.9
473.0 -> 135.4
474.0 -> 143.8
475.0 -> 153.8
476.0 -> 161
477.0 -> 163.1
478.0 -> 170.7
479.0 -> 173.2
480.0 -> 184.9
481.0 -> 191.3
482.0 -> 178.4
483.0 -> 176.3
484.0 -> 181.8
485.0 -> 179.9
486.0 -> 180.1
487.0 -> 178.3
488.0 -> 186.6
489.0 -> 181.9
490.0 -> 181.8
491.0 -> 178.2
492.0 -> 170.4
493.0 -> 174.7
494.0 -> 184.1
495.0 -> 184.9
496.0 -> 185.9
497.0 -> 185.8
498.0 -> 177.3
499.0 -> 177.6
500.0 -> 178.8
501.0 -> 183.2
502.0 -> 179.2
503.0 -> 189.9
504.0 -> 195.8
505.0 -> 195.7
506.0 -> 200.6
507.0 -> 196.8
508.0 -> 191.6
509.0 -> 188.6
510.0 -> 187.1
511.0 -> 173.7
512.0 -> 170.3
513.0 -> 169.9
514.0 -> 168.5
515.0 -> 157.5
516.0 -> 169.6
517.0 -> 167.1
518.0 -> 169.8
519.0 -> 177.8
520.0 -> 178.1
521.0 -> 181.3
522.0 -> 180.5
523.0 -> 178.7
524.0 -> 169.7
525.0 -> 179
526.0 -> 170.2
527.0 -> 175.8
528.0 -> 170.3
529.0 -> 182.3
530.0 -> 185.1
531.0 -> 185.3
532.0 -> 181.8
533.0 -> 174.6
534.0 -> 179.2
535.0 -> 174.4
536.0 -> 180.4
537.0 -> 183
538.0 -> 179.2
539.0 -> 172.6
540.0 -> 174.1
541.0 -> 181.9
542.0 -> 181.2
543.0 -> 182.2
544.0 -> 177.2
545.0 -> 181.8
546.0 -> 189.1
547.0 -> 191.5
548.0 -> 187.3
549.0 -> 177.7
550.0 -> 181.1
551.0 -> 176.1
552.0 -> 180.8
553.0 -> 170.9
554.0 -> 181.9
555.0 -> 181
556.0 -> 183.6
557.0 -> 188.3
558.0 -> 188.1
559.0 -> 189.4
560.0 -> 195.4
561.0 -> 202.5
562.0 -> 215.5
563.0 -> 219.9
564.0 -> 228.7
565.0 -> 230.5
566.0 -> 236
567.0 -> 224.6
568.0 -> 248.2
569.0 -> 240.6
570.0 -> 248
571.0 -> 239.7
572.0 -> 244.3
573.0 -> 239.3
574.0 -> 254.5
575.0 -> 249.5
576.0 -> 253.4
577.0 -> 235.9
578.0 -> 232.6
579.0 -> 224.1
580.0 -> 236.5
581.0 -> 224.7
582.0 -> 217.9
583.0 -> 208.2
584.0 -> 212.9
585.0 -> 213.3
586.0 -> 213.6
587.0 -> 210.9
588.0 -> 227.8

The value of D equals 506.0 yr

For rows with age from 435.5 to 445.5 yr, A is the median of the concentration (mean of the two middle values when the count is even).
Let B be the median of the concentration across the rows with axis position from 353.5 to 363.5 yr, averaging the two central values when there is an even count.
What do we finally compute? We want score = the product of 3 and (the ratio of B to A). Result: 3.0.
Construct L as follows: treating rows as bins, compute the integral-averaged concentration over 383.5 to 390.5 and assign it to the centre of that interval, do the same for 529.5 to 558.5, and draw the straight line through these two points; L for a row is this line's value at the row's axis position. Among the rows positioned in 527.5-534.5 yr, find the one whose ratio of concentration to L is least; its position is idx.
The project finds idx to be 528.0 yr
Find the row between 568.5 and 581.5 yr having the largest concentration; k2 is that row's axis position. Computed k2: 574.0 yr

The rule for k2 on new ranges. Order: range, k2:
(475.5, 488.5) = 481.0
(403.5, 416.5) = 404.0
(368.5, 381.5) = 381.0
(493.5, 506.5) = 506.0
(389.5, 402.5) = 392.0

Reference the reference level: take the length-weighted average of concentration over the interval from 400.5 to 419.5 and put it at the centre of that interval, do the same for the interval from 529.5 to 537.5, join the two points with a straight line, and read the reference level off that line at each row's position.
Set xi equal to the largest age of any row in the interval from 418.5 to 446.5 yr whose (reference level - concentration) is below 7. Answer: 445.0 yr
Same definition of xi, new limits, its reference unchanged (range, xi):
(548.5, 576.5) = 576.0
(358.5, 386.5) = 386.0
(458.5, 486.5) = 481.0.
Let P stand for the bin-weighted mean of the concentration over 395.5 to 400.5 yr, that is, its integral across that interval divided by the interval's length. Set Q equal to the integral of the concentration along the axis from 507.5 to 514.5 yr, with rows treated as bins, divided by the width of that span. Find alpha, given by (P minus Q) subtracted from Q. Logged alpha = 139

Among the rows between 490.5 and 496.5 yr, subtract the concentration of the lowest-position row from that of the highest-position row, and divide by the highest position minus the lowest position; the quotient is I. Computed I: 2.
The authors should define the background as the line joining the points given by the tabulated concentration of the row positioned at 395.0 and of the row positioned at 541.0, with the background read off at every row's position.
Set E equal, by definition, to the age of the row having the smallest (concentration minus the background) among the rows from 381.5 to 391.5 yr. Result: 390.0 yr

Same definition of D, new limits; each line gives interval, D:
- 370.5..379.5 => 377.0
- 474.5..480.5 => 480.0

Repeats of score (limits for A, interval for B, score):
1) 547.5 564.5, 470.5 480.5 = 2.5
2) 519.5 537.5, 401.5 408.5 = 3.5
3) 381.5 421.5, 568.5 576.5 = 3.5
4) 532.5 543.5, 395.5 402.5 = 3.6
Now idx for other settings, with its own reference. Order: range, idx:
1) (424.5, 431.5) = 429.0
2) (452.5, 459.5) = 459.0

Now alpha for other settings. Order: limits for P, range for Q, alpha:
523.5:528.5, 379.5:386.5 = 317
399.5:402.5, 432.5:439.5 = 201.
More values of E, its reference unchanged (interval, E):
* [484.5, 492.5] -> 492.0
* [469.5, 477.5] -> 470.0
